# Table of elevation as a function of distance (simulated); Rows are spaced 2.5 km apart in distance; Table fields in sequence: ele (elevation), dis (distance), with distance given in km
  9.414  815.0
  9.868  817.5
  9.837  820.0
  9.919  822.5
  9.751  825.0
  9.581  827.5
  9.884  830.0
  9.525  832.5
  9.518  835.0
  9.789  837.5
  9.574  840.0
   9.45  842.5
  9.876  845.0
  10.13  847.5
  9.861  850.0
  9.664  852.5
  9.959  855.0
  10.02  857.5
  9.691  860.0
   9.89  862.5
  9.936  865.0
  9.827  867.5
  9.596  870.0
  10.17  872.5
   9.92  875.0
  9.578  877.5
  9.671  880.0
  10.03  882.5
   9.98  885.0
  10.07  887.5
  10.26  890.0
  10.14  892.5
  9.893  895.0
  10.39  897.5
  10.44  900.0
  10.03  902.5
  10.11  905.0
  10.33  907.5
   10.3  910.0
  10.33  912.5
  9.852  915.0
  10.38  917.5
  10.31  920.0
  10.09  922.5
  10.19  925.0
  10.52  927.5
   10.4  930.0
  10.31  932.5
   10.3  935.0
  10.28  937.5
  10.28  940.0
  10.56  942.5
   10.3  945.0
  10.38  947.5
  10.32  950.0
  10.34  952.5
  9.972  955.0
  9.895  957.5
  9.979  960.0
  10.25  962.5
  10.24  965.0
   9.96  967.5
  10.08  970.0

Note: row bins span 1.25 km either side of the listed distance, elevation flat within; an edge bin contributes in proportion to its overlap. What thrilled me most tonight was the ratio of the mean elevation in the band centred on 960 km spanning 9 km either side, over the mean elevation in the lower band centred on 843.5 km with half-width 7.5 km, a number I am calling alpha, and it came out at 1.03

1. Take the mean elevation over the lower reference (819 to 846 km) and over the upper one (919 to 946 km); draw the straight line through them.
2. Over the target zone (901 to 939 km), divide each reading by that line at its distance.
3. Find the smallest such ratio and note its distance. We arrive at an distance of 915.0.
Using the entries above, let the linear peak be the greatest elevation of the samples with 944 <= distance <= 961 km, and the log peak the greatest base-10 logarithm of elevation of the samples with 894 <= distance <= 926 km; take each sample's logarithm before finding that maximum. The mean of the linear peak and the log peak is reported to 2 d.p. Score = 5.70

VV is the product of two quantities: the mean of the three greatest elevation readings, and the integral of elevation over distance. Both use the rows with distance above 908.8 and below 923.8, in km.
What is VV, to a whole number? 1584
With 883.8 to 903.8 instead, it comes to 2104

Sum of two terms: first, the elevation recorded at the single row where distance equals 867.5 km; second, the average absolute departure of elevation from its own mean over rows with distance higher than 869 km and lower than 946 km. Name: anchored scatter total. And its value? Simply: 10.0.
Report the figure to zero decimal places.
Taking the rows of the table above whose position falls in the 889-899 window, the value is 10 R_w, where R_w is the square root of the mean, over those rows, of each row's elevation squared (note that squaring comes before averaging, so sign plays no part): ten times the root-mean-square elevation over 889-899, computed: 102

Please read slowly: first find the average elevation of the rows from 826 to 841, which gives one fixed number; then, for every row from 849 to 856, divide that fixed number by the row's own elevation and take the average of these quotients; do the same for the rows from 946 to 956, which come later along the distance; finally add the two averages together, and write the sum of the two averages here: 1.923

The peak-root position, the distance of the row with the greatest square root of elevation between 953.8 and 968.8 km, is 962.5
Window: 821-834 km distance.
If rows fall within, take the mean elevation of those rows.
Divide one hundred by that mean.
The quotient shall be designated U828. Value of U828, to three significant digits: 10.3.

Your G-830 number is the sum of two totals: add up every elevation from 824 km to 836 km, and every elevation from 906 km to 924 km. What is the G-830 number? 120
